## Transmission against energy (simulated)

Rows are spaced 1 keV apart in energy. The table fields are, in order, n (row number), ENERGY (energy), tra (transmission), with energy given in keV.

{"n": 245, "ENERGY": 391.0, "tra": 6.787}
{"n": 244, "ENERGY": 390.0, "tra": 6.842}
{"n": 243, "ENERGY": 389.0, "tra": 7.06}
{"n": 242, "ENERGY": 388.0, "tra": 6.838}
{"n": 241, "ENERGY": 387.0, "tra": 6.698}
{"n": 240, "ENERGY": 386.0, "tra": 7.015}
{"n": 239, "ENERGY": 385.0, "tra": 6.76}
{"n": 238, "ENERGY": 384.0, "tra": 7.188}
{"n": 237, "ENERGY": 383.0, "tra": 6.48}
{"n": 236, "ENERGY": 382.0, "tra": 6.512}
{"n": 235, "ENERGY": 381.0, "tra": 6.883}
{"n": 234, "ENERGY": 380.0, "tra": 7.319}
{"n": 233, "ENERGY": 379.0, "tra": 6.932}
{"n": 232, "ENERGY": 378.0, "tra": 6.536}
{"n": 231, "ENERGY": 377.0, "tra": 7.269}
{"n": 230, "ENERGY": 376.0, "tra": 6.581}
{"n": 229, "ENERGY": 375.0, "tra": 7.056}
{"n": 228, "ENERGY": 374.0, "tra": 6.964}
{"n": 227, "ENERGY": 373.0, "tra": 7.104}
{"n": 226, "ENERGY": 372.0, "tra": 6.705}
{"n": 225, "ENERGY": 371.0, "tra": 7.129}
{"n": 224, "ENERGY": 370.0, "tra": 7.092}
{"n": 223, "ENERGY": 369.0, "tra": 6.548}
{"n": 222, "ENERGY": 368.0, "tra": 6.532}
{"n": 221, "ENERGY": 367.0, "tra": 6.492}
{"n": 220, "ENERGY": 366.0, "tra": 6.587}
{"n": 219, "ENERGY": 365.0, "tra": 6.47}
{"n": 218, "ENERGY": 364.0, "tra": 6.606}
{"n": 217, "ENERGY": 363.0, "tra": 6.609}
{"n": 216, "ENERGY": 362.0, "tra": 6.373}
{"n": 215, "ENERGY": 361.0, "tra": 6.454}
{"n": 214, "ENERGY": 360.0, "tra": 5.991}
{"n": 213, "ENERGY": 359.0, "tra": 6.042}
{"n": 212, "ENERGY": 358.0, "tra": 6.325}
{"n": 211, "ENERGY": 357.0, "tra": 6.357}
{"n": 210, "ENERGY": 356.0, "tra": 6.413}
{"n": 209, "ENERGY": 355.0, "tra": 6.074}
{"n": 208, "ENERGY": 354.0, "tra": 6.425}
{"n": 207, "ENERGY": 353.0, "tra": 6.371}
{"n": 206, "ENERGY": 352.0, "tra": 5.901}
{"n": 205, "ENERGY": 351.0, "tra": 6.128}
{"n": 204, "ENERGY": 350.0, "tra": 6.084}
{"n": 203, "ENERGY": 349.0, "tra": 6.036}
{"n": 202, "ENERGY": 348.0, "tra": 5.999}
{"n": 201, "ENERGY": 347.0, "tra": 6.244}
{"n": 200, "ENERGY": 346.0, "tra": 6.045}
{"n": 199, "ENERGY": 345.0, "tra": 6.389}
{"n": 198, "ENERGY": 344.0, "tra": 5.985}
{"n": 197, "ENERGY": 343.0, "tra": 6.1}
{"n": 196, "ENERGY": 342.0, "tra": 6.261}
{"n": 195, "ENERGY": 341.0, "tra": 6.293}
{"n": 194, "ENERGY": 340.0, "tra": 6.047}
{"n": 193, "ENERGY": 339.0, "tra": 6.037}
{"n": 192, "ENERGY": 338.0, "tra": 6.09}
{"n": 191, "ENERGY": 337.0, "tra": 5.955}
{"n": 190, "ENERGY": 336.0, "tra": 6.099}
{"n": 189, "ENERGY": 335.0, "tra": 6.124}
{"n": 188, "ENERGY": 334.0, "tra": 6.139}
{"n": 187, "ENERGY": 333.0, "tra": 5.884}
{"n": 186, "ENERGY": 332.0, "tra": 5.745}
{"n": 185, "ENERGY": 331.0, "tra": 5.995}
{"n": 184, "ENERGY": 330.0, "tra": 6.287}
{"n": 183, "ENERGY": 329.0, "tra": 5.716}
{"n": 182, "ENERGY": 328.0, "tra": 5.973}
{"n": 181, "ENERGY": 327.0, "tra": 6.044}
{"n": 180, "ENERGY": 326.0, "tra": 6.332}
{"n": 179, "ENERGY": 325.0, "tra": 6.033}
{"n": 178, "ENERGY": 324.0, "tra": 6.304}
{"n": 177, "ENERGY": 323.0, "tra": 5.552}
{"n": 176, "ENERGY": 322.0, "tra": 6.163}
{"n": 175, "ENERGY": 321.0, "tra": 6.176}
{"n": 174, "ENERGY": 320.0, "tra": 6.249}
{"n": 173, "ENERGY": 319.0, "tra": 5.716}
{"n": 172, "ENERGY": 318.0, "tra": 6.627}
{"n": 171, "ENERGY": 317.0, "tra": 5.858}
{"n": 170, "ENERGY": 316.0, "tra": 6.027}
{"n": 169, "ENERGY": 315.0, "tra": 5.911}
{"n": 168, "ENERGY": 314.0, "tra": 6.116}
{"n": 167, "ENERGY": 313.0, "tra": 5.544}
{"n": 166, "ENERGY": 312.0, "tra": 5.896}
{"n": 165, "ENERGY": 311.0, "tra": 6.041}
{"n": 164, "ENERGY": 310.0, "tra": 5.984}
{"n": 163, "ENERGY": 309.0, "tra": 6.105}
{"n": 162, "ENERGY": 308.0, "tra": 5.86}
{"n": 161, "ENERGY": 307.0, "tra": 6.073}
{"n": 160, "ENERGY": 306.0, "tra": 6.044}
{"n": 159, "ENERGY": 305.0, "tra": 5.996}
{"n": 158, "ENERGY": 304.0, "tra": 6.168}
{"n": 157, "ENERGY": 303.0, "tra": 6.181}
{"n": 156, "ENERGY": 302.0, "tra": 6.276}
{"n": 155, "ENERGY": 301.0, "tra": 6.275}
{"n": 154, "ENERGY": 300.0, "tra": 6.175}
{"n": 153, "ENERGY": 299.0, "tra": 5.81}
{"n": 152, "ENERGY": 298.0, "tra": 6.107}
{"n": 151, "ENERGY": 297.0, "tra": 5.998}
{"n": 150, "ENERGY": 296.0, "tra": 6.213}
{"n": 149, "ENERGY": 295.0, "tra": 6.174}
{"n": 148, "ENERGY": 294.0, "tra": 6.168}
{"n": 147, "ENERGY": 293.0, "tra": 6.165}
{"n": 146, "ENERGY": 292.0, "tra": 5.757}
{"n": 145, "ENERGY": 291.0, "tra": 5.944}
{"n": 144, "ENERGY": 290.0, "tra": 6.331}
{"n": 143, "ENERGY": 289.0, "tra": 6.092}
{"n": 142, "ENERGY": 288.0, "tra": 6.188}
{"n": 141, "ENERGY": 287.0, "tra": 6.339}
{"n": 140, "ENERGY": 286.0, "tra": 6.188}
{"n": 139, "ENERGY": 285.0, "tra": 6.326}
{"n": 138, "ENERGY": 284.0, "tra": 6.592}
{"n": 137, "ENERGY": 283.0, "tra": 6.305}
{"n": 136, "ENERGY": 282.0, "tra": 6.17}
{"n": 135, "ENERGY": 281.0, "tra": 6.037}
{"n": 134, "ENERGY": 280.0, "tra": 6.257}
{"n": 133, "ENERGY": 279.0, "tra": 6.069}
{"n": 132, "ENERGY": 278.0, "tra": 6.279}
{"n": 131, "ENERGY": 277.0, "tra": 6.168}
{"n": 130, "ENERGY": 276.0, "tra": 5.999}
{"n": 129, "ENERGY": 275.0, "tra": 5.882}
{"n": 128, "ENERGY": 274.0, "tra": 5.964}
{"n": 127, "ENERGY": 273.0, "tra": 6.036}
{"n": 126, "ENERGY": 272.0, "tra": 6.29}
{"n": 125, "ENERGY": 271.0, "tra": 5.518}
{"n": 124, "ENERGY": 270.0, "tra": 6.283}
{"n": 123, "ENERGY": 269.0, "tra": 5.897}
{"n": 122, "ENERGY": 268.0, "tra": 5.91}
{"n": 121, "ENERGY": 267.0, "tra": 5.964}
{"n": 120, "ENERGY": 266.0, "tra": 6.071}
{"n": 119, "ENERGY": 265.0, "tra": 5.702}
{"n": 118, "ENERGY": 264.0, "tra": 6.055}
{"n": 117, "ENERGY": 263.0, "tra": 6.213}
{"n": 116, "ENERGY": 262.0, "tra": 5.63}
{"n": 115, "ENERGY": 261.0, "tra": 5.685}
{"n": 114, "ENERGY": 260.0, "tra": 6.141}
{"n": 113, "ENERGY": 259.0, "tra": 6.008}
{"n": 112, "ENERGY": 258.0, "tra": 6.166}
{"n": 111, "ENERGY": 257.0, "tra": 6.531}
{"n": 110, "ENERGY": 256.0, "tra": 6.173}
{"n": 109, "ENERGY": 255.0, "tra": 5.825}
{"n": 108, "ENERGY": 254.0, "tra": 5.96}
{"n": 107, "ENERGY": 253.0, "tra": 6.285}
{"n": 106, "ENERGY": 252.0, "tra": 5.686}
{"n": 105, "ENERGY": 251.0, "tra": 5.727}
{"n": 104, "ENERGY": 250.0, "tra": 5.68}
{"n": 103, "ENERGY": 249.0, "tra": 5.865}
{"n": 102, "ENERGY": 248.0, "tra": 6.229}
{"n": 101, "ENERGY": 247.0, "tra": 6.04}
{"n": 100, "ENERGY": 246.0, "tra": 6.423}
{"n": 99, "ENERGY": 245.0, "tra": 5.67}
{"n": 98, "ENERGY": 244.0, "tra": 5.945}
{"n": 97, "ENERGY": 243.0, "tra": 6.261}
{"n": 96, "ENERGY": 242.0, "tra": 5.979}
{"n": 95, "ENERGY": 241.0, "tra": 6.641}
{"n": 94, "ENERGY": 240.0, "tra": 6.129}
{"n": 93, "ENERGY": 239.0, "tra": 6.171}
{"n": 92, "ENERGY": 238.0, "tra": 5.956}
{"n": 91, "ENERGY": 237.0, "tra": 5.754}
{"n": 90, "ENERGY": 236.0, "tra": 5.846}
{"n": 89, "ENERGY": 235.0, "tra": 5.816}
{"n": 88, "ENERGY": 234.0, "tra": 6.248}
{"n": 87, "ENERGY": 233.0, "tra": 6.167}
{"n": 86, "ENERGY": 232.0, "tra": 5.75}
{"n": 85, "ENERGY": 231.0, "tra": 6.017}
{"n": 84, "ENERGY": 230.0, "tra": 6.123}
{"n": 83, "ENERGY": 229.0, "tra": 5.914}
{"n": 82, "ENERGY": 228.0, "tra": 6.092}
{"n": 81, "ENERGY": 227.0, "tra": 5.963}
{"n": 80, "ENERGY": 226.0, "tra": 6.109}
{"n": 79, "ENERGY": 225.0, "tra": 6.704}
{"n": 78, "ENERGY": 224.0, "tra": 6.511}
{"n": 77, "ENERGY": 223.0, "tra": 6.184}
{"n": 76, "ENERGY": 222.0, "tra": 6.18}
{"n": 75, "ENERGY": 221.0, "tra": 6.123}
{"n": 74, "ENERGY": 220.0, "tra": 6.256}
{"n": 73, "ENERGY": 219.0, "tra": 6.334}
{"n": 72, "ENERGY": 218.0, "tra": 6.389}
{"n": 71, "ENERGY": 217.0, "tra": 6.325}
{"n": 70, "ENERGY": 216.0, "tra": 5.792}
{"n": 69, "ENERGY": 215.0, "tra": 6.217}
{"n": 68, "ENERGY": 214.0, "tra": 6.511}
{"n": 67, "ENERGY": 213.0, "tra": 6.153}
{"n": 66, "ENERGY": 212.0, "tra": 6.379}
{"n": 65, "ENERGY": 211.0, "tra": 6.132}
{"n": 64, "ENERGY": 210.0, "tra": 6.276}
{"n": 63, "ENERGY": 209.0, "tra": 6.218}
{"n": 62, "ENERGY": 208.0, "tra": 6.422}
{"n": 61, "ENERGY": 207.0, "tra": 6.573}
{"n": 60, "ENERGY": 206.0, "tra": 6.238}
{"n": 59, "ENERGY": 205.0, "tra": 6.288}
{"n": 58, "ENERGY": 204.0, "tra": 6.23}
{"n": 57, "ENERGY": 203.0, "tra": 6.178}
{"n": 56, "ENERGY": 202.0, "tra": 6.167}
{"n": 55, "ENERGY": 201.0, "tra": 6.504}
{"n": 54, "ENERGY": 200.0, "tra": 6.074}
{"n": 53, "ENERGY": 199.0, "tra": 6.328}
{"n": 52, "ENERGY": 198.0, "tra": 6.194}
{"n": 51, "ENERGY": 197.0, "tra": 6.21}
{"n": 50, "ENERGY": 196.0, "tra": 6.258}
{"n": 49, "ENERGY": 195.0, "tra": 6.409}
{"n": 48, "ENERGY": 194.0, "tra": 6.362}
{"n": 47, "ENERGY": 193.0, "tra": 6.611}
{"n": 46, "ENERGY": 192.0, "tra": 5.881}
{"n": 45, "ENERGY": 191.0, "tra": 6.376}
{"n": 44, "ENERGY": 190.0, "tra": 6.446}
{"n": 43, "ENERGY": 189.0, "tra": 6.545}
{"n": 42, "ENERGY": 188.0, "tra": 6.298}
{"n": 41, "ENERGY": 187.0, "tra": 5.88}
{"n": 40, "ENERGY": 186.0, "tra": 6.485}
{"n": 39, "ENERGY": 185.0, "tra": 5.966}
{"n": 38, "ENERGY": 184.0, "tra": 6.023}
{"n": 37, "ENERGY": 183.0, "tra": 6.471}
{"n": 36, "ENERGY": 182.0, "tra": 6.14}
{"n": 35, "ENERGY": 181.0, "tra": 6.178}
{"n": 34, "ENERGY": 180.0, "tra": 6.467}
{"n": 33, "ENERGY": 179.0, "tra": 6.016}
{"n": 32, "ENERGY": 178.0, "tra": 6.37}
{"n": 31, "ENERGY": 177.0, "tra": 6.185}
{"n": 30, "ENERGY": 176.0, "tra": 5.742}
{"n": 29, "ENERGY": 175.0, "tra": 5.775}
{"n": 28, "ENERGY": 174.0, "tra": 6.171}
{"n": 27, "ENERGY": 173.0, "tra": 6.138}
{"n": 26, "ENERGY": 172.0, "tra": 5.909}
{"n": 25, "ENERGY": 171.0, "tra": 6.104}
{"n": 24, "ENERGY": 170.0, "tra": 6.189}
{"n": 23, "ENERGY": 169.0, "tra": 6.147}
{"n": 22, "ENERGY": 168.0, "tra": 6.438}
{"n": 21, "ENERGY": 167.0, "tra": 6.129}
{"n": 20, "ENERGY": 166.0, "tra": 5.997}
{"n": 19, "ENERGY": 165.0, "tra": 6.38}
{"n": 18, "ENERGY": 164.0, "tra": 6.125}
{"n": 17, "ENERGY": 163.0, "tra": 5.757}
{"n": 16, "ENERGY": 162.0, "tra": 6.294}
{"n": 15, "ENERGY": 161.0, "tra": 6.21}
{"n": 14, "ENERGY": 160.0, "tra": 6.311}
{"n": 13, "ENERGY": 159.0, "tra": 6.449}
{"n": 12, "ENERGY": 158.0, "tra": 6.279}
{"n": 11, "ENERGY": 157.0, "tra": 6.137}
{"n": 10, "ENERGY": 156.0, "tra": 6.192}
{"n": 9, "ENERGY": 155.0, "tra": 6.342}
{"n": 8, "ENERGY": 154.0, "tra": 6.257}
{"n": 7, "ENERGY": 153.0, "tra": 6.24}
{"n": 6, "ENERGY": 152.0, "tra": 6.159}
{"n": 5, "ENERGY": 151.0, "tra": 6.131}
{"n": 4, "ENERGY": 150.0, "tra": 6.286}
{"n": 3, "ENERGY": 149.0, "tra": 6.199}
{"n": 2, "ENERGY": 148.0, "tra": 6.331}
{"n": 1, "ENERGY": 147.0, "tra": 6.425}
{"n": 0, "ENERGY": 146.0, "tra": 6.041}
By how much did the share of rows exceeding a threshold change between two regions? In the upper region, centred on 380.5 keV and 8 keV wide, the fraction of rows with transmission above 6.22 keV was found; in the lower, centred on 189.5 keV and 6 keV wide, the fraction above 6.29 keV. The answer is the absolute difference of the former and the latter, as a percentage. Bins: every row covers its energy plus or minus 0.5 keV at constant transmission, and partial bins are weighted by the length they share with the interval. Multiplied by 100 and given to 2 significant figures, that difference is 33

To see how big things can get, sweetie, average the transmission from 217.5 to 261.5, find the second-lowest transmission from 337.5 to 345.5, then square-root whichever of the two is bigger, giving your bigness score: 2.47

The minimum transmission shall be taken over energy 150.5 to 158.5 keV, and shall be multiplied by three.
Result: 18.4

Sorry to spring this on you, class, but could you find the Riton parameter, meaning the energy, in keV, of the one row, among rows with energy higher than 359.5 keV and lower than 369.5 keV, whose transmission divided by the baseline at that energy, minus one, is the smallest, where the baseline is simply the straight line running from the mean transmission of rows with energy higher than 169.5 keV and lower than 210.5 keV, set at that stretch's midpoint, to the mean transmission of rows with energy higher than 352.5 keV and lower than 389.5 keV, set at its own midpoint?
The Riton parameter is 360.0 keV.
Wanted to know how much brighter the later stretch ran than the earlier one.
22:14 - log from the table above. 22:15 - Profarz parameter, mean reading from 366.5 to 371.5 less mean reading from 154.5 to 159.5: 0.5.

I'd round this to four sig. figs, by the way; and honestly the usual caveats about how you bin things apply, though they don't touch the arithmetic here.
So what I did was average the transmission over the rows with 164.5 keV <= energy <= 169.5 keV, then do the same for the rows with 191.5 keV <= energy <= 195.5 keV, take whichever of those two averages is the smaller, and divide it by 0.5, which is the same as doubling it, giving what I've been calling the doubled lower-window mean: 12.44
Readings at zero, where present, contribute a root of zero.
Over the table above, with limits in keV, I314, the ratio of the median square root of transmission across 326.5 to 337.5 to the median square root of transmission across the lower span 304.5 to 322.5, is 1.00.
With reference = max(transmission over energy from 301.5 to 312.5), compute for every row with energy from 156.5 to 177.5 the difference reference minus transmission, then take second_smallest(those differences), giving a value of -0.16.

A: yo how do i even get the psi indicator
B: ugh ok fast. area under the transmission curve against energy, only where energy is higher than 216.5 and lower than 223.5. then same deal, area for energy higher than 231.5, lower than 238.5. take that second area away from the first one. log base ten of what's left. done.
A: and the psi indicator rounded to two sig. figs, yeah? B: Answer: 0.35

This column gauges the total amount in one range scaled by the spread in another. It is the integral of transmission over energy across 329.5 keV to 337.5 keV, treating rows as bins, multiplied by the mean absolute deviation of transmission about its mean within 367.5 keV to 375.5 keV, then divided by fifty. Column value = 0.214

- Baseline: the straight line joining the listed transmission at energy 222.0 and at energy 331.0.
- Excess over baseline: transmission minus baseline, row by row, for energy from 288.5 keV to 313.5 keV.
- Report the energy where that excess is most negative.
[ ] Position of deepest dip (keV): 313.0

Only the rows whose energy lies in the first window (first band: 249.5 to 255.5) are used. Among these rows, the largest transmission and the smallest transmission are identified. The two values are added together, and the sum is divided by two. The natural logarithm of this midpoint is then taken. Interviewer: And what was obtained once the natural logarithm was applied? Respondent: 1.79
